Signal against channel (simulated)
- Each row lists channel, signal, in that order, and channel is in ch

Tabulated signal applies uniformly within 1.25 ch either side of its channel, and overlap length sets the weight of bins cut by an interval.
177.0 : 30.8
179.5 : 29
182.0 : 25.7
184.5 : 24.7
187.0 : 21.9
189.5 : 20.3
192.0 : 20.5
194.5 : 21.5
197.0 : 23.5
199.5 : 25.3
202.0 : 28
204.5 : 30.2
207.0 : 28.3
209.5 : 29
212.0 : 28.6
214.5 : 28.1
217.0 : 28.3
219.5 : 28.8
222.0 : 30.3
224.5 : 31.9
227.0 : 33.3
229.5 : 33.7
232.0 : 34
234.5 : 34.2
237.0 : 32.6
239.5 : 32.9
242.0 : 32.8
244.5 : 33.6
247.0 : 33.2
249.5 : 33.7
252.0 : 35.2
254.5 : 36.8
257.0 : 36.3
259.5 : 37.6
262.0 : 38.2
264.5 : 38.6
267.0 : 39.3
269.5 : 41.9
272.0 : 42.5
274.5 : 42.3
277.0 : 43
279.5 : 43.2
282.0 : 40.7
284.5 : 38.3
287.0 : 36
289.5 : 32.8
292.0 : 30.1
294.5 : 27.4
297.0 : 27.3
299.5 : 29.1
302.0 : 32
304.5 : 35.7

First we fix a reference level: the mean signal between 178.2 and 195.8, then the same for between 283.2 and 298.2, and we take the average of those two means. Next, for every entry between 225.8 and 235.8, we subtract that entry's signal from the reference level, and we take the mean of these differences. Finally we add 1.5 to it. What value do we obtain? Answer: -5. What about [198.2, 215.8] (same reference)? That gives 1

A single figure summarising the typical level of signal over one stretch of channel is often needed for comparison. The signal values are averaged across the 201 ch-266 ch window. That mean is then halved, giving 16.3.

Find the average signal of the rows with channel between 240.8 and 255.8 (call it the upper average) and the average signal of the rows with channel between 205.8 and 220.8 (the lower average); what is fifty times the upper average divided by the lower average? 60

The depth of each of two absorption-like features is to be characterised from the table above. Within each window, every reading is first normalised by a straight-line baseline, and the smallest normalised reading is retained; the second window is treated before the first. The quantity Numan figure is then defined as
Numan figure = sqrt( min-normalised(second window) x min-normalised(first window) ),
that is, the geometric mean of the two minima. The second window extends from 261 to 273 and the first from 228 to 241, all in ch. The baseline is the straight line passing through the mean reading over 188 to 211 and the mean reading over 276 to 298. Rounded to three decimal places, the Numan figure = 1.138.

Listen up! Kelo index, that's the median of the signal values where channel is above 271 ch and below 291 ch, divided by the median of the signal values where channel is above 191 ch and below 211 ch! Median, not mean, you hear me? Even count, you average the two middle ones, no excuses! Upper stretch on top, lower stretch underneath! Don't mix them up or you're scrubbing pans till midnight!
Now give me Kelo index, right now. 1.56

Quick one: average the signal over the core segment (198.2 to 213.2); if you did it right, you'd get 28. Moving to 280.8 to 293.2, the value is 36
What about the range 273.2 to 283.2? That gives 42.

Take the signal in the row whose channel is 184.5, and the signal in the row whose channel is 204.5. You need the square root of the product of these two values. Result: 27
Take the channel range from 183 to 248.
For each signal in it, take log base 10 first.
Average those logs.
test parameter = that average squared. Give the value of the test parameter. 2.11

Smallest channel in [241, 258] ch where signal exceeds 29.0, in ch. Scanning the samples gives 242.0 ch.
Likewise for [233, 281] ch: 234.5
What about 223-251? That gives 224.5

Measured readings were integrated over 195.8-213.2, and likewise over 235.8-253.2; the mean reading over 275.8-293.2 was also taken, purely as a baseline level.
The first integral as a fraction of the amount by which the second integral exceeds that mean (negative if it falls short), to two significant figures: 0.88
